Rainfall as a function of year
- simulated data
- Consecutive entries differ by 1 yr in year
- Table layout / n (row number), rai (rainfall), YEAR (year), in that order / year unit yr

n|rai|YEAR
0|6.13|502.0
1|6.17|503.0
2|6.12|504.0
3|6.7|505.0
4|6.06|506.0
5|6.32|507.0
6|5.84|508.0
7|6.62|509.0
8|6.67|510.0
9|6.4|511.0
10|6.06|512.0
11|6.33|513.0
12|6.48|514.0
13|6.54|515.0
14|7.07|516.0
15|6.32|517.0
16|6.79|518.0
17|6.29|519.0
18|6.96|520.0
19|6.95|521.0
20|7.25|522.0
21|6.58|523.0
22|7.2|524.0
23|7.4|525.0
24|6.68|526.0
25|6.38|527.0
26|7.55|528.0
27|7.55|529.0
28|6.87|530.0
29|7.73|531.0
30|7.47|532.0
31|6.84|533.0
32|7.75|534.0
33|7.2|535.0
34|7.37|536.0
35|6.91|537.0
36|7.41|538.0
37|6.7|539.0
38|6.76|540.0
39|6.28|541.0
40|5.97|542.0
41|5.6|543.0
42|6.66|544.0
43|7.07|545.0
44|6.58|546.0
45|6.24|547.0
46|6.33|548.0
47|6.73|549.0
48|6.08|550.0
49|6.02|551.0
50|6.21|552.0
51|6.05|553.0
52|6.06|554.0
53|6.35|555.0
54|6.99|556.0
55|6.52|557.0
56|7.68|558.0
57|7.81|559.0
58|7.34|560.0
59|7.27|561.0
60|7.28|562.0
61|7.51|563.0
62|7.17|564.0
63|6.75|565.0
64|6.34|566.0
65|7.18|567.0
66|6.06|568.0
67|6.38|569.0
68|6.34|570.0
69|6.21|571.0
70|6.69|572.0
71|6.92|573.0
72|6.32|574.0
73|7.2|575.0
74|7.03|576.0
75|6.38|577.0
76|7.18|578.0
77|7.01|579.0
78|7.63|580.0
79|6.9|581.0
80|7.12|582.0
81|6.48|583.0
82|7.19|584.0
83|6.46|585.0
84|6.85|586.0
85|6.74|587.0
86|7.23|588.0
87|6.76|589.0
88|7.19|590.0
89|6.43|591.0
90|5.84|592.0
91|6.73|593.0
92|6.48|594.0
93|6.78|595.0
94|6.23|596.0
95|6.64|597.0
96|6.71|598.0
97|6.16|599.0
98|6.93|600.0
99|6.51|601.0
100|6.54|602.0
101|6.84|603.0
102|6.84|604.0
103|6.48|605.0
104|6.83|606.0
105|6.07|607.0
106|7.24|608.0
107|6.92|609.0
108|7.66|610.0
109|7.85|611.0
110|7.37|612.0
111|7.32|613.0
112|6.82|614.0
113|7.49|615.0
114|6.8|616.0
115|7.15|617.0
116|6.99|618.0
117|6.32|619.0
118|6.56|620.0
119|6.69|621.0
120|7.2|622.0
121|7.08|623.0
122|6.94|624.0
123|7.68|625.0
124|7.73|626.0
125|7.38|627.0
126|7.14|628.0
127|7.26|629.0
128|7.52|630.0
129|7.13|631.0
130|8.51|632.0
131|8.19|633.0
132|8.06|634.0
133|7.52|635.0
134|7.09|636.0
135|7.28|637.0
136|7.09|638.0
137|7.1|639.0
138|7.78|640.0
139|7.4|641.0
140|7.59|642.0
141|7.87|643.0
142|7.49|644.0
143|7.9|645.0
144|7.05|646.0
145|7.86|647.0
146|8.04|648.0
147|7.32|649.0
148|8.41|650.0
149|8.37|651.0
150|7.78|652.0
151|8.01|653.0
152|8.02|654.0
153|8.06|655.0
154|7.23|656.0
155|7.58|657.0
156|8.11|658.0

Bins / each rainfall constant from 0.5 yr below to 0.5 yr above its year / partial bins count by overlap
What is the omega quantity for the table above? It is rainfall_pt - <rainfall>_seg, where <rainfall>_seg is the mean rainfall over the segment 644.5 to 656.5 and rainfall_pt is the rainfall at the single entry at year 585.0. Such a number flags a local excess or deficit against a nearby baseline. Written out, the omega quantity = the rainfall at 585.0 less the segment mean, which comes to -1.4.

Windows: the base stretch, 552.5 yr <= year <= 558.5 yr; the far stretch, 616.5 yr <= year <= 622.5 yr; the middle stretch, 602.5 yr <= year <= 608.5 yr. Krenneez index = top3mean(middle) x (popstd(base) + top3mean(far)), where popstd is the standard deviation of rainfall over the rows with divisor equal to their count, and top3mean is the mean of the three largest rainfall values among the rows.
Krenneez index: 54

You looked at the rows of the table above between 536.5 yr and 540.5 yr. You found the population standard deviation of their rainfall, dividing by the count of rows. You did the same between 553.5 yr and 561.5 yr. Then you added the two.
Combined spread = 0.88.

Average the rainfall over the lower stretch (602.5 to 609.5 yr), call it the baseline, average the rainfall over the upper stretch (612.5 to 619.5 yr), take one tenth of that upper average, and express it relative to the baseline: 0.104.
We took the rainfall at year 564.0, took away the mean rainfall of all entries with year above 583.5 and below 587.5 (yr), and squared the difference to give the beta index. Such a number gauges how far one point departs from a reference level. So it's 0.1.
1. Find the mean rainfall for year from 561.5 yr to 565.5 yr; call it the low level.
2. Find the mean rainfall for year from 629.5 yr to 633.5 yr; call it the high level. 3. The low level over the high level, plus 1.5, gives 2.42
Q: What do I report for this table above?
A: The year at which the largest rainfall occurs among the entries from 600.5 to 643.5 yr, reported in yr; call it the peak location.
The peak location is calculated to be 632.0 yr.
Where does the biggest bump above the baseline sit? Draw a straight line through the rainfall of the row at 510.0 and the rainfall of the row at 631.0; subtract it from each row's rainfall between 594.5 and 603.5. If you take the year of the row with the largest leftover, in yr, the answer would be 600.0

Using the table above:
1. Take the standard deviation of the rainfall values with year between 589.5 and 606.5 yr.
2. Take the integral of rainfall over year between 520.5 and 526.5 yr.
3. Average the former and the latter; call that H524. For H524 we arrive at 21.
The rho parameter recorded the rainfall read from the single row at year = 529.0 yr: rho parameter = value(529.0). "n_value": 7.55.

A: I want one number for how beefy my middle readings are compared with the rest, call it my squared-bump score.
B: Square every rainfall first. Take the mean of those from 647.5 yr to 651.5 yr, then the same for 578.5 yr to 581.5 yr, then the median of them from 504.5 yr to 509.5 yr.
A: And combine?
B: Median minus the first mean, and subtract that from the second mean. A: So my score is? 76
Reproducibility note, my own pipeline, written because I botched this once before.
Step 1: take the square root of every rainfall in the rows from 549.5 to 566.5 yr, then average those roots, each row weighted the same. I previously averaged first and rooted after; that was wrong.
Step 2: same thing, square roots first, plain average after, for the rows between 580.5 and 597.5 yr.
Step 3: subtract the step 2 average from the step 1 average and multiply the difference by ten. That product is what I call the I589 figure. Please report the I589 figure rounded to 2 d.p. 0.14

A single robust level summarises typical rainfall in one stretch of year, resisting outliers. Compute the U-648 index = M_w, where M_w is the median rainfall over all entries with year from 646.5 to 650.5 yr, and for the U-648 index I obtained 7.95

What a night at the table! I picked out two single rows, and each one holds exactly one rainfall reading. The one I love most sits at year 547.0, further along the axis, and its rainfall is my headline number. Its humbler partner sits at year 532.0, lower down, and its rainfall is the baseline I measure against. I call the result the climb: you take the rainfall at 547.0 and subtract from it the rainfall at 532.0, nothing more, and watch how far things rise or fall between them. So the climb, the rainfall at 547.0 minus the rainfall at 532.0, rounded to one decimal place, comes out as -1.2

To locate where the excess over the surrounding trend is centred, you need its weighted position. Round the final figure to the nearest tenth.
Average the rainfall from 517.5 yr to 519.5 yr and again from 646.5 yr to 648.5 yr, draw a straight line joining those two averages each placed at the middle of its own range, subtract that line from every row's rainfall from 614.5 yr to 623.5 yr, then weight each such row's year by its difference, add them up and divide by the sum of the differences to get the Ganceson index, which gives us 619.4 yr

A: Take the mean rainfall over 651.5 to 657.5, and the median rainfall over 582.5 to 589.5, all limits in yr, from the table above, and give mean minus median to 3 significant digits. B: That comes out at 1.02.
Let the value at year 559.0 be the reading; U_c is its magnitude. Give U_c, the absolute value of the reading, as 7.8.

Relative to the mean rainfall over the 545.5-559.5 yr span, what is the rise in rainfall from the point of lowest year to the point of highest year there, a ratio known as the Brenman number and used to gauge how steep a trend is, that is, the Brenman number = 0.19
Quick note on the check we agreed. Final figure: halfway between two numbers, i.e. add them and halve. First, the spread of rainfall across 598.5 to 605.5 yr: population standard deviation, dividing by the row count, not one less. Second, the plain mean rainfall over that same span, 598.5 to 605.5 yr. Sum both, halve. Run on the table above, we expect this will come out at 3.4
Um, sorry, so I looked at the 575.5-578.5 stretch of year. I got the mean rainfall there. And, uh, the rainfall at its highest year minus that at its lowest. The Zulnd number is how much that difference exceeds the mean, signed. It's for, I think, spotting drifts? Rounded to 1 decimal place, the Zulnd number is -6.7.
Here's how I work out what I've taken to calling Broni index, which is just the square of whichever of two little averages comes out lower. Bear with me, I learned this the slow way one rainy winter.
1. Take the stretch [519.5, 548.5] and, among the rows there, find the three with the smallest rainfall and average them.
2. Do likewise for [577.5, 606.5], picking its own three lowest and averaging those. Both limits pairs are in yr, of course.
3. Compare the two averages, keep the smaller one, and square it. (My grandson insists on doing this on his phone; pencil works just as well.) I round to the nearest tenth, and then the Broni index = 35.2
